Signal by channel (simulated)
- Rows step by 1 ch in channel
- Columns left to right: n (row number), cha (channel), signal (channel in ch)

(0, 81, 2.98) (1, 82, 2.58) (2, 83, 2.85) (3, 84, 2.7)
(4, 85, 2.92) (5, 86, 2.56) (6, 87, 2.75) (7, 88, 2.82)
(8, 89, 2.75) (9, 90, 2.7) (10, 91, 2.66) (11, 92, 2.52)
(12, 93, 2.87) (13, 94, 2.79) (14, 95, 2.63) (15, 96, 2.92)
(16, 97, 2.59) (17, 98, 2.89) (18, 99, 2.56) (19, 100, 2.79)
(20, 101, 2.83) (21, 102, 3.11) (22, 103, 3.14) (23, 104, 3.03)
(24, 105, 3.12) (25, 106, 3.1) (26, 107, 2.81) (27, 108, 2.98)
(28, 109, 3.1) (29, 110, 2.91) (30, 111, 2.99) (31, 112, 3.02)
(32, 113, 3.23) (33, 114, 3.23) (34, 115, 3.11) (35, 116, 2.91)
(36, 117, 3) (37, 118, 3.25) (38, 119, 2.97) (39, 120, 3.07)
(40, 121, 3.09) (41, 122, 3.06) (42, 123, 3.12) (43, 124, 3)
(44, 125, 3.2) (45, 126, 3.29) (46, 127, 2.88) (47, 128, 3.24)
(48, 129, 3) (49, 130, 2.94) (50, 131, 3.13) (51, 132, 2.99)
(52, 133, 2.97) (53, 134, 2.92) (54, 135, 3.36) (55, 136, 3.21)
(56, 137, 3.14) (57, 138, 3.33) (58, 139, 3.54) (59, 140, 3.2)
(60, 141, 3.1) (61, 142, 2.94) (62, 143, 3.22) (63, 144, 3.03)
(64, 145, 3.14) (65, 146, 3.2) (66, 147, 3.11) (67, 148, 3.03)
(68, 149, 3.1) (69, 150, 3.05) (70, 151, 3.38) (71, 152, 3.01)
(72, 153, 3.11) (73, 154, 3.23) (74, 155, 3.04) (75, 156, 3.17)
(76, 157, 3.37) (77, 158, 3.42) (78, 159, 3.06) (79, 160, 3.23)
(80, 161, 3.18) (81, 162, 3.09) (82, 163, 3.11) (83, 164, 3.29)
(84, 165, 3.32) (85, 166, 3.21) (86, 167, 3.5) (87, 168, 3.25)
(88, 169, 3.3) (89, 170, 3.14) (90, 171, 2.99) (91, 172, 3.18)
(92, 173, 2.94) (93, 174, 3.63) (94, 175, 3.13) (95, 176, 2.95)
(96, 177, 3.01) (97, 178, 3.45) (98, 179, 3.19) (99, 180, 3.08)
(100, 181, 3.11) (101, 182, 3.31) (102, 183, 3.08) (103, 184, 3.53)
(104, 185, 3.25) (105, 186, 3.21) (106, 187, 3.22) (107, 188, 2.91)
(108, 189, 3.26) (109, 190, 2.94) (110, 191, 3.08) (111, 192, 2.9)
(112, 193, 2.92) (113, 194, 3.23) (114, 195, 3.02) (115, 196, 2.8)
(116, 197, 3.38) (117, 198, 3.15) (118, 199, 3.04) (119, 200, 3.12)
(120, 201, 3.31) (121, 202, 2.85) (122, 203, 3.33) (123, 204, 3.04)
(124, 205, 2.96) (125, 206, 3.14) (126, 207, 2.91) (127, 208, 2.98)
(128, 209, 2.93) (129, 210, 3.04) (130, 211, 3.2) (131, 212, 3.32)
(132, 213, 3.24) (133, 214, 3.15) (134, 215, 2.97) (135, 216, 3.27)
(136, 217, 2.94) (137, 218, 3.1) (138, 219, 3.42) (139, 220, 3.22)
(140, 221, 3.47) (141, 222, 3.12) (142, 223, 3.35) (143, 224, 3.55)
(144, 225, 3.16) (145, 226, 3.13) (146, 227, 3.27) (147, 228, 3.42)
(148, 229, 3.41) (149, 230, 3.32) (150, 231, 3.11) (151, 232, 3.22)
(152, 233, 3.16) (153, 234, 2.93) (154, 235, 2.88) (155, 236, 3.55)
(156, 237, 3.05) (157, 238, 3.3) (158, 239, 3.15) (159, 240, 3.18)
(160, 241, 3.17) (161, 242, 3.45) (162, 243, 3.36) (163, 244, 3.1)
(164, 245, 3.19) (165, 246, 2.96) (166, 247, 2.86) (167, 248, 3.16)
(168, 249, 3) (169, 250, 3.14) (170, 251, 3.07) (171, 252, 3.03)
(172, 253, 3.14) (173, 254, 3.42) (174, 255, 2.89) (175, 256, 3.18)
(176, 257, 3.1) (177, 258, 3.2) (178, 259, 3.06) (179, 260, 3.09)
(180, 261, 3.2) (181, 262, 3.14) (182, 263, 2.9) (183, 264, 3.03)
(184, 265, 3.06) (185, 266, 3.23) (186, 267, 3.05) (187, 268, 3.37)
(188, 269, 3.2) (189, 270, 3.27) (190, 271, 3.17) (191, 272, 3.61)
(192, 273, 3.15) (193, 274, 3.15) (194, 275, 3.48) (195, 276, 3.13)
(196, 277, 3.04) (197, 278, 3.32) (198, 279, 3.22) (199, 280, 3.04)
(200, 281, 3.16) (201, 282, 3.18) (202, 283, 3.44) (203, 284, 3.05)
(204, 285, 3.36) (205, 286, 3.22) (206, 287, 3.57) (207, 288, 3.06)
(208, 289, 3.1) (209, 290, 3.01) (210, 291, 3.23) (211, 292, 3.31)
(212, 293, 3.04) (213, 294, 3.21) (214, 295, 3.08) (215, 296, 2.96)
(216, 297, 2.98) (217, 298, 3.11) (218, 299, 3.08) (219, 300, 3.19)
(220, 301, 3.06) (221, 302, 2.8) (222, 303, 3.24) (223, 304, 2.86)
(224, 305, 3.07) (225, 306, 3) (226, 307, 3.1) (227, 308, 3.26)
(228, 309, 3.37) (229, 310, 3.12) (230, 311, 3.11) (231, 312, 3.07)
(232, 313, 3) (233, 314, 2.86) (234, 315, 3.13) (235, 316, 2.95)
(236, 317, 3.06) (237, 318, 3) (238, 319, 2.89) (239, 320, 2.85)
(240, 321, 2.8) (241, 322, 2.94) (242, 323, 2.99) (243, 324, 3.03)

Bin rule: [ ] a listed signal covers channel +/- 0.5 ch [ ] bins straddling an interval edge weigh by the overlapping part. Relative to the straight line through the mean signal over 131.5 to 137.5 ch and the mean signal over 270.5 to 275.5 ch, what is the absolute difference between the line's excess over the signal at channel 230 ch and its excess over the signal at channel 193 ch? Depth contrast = 0.343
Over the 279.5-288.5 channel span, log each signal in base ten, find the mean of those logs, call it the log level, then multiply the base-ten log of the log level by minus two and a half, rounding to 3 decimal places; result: 0.734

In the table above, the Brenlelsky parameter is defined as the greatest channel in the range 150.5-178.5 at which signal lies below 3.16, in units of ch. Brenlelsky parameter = 177 ch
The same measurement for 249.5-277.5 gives 277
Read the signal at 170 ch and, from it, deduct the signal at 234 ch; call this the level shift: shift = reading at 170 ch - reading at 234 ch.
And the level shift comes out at 0.21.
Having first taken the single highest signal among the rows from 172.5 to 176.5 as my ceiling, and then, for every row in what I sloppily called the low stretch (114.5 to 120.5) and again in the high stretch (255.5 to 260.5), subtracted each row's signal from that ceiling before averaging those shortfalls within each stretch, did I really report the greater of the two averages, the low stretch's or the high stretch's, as 0.58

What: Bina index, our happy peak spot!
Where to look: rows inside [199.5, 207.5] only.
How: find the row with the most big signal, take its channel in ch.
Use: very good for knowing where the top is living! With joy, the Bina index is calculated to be 203 ch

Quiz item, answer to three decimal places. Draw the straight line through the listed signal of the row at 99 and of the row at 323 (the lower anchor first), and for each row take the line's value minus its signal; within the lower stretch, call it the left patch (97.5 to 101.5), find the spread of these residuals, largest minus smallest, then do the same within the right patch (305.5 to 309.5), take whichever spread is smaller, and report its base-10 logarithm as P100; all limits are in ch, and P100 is -0.479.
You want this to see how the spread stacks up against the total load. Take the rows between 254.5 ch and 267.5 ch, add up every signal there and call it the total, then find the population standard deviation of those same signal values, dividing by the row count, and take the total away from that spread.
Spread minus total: -40.0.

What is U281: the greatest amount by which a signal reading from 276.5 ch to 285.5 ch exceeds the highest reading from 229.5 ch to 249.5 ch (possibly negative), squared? 0.012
